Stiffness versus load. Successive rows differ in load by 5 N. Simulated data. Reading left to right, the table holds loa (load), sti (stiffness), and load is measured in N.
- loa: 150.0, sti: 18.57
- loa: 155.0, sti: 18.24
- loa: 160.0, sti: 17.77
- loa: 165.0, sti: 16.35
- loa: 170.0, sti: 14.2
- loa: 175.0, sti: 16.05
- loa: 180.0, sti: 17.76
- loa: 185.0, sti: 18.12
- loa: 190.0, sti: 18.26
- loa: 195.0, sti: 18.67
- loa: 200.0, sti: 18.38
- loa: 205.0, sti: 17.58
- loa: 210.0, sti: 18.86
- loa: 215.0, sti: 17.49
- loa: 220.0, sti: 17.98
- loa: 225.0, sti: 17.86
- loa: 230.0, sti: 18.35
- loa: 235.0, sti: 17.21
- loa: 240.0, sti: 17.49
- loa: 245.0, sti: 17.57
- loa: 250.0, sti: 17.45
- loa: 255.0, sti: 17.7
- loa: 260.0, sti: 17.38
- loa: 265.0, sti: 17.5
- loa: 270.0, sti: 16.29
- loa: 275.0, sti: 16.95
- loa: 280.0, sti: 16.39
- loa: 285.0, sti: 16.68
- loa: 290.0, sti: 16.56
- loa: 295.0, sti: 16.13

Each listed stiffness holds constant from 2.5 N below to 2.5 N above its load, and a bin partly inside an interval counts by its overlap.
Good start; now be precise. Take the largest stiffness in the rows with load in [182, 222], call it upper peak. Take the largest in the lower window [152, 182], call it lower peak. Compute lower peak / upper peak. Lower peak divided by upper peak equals 0.97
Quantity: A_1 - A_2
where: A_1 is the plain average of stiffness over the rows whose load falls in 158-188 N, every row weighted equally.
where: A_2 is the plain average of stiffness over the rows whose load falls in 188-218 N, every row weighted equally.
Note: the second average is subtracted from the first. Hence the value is -1.5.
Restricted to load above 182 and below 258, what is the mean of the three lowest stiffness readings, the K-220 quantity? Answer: 17.4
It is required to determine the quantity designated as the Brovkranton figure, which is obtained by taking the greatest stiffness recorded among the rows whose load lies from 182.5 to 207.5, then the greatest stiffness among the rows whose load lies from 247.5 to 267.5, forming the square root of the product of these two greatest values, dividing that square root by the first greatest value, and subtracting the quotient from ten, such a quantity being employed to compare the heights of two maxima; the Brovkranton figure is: 9.03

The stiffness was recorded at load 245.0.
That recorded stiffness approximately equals 17.57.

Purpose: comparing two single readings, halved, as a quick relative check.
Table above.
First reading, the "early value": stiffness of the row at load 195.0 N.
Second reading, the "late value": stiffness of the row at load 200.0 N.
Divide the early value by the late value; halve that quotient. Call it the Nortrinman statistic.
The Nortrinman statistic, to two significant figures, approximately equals 0.51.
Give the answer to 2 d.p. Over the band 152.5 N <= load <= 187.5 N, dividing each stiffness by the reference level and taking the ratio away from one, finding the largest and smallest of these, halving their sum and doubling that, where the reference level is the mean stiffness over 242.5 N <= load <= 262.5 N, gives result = 0.15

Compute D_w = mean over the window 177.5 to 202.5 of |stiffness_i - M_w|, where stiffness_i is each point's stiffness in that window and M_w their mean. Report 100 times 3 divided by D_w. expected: 1258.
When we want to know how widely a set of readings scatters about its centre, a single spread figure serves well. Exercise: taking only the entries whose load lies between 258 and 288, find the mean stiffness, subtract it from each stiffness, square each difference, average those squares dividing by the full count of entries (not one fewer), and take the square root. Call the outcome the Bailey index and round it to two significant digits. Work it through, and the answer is 0.46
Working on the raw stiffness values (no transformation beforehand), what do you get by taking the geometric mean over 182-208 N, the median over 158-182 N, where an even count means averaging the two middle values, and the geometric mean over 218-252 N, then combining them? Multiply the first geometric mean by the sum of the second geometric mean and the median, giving 619.6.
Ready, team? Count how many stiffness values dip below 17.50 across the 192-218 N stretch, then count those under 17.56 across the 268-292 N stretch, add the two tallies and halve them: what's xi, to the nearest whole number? 3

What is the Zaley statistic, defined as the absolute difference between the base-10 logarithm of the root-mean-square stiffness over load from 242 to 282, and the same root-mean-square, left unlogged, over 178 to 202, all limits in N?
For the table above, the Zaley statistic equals 17.0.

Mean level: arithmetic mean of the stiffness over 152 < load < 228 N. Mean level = 17.6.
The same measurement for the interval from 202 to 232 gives 18.0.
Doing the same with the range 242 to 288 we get 17.1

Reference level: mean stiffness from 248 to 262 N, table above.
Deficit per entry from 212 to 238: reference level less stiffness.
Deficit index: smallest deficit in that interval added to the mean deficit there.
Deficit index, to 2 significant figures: -1.1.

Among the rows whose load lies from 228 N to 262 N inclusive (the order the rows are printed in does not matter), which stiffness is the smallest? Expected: 17.21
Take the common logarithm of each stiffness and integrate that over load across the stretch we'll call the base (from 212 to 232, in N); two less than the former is 23.1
